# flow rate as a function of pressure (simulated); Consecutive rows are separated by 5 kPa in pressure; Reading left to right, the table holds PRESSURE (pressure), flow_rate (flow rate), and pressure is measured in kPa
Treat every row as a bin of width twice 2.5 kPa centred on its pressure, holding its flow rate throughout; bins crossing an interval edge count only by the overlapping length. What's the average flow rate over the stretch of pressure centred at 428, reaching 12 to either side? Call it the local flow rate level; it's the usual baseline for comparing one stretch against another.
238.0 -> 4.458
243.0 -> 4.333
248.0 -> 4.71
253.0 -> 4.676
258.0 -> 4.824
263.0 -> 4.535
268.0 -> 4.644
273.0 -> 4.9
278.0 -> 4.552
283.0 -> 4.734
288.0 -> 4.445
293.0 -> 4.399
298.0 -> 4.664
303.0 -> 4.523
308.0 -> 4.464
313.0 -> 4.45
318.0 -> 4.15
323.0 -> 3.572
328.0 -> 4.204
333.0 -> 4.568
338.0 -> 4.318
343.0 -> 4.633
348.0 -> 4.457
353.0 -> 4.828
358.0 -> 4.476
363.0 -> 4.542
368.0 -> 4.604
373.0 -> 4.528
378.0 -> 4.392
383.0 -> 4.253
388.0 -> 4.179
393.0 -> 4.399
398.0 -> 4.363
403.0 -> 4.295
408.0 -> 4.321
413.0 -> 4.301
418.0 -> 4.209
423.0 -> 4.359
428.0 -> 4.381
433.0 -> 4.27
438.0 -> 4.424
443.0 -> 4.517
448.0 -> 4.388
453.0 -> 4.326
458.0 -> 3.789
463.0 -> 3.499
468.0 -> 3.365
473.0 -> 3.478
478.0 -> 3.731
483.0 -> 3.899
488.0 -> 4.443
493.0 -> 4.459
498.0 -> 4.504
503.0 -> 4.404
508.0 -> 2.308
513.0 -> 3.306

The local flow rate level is 4.33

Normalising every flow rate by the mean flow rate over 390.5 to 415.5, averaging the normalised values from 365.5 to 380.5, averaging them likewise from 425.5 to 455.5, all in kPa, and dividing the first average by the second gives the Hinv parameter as 1.03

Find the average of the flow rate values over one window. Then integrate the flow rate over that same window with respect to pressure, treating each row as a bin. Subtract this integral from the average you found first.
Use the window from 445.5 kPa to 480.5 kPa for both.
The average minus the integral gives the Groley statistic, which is -129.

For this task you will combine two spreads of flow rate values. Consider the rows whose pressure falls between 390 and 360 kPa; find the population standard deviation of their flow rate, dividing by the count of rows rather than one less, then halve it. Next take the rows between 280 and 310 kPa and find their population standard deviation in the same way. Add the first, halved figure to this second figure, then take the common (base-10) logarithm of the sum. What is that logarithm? -0.70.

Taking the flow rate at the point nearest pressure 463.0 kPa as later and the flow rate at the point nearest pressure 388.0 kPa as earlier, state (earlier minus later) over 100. 0.0068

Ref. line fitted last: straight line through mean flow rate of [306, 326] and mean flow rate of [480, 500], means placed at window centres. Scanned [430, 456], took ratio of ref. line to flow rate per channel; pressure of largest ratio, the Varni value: 433.0 kPa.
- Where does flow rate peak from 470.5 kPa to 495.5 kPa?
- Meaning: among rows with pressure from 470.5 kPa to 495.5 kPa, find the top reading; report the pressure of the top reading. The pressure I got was 493.0 kPa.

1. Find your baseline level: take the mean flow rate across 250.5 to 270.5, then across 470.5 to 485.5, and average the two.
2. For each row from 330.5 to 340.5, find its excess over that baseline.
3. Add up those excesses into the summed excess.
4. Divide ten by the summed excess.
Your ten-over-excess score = 19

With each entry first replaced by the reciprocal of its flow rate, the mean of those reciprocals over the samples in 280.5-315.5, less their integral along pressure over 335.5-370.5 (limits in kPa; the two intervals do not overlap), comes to -7.5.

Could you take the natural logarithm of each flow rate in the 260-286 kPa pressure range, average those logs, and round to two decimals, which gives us 1.54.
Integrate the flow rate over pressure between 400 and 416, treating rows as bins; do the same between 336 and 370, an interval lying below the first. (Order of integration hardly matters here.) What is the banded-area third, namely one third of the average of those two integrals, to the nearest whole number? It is 37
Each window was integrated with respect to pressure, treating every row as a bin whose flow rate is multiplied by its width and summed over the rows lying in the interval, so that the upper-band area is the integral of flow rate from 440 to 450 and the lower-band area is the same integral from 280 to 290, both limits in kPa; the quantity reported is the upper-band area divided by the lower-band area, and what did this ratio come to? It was 0.97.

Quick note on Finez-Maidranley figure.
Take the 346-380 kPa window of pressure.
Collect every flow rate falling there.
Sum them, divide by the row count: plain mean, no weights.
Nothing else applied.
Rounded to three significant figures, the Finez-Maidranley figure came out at 4.55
